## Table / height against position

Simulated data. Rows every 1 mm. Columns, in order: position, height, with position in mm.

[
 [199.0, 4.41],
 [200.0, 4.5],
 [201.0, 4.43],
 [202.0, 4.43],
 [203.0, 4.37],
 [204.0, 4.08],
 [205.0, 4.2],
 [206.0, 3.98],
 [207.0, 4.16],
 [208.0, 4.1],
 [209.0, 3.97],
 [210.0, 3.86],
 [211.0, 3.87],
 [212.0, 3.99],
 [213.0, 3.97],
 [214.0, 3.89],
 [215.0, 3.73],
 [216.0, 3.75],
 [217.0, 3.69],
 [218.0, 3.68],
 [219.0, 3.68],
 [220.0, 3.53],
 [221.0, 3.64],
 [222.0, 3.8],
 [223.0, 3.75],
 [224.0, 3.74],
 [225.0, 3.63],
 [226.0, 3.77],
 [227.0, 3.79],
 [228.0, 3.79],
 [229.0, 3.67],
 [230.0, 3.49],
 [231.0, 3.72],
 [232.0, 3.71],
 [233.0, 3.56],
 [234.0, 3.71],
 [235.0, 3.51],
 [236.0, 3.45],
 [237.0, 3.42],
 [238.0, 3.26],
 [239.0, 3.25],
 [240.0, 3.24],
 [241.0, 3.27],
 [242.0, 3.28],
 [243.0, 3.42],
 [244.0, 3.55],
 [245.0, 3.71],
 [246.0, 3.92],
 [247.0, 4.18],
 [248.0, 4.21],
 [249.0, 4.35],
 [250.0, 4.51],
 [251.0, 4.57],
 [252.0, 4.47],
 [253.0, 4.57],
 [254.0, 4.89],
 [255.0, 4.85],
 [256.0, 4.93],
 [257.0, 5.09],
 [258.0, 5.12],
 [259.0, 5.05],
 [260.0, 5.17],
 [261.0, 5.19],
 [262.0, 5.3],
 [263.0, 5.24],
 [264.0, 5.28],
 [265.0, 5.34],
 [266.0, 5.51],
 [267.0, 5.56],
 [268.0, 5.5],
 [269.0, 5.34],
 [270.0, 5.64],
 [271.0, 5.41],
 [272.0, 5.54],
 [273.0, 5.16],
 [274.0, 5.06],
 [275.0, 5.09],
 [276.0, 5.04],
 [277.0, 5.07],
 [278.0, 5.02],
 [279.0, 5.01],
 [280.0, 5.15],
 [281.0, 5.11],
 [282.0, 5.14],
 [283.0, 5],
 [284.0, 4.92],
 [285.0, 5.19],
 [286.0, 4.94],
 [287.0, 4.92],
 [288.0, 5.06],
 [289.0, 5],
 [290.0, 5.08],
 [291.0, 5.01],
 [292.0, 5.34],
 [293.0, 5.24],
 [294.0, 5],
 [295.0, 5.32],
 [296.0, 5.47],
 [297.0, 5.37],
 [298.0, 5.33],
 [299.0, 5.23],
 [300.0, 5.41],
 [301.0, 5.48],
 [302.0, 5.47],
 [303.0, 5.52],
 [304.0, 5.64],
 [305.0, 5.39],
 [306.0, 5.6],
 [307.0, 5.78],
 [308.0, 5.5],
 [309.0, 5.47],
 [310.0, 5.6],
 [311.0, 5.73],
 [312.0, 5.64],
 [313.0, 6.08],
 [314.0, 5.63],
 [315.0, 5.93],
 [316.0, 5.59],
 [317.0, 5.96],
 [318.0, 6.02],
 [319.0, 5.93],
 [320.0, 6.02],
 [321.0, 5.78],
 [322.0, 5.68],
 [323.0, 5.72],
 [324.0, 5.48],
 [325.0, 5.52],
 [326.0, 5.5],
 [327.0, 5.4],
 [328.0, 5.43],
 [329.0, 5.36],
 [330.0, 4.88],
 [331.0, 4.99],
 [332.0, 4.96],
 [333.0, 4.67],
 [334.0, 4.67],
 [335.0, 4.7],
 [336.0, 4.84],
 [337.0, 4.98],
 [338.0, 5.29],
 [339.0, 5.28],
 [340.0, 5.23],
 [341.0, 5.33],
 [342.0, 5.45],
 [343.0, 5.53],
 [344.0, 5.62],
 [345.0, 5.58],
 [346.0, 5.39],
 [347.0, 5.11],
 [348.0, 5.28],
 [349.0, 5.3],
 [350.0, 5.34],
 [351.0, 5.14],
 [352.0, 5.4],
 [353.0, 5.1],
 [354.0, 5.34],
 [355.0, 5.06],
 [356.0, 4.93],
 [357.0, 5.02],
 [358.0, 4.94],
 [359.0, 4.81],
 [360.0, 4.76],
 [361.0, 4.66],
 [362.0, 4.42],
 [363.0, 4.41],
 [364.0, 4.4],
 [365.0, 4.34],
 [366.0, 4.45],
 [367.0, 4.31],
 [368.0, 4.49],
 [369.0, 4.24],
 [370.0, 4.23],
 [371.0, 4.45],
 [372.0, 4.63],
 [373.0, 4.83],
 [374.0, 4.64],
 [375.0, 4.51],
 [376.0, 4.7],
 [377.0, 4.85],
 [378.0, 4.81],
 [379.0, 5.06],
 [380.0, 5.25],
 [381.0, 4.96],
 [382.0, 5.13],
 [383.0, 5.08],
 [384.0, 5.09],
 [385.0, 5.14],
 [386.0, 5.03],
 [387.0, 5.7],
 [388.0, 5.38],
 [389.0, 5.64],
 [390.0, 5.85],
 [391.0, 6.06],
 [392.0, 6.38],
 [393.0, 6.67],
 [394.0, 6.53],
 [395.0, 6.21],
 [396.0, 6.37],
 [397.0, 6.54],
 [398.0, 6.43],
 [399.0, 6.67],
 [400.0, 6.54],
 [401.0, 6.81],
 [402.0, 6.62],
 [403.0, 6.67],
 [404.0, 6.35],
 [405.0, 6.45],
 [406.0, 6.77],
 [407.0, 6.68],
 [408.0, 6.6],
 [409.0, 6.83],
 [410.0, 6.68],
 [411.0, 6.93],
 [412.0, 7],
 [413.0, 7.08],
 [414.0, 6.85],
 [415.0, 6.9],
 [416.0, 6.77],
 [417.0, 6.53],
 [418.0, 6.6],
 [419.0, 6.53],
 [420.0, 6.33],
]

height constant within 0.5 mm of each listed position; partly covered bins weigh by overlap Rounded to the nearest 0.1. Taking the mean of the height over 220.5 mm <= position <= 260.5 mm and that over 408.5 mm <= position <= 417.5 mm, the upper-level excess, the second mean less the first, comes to 2.9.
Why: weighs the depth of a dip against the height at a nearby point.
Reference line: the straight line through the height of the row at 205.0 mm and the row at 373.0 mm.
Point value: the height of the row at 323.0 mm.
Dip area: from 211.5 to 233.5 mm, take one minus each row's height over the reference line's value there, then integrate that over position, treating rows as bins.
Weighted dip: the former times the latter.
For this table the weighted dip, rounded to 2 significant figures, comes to 16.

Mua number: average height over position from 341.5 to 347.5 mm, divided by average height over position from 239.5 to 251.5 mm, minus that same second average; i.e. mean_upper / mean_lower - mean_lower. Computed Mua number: -2.44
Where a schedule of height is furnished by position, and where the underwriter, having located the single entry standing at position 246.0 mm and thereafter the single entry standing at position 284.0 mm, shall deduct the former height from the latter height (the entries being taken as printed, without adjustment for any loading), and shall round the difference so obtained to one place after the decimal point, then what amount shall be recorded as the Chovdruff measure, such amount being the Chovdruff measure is 1.0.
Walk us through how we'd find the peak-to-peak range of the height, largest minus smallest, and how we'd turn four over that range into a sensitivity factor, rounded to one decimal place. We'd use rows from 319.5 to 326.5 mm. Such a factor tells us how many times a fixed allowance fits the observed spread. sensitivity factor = 7.4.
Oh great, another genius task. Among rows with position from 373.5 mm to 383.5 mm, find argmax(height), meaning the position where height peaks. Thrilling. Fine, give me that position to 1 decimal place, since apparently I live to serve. 380.0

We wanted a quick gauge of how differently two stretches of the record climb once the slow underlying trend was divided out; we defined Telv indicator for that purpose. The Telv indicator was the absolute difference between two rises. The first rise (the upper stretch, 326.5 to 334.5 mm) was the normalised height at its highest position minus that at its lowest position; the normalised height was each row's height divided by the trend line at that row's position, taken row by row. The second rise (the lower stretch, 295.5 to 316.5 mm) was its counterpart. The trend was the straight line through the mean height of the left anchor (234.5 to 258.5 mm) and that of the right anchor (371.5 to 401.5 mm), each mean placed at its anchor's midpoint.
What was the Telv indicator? 0.13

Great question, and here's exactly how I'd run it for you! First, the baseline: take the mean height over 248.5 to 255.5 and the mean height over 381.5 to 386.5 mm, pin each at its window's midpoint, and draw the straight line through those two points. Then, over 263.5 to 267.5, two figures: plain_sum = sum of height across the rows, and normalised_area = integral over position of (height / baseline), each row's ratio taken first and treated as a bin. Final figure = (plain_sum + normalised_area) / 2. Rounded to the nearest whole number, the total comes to 13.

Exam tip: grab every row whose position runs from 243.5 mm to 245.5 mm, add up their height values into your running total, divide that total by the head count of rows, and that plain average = 3.6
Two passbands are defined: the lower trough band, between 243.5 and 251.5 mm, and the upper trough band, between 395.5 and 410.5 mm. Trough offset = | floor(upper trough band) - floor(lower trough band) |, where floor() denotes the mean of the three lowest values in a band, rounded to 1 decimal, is 2.7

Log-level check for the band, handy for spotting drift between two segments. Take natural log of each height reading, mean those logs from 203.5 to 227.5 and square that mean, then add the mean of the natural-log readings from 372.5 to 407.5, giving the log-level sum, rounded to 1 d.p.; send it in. 3.6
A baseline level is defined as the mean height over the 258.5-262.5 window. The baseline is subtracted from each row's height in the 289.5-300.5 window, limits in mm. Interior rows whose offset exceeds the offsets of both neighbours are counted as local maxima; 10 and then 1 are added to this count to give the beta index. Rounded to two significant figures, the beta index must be 13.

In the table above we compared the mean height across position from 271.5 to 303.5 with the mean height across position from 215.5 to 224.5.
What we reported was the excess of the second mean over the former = -1.5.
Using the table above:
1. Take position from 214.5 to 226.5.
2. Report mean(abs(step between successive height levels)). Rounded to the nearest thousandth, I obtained 0.075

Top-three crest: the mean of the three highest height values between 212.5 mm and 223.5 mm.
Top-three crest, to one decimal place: 3.9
